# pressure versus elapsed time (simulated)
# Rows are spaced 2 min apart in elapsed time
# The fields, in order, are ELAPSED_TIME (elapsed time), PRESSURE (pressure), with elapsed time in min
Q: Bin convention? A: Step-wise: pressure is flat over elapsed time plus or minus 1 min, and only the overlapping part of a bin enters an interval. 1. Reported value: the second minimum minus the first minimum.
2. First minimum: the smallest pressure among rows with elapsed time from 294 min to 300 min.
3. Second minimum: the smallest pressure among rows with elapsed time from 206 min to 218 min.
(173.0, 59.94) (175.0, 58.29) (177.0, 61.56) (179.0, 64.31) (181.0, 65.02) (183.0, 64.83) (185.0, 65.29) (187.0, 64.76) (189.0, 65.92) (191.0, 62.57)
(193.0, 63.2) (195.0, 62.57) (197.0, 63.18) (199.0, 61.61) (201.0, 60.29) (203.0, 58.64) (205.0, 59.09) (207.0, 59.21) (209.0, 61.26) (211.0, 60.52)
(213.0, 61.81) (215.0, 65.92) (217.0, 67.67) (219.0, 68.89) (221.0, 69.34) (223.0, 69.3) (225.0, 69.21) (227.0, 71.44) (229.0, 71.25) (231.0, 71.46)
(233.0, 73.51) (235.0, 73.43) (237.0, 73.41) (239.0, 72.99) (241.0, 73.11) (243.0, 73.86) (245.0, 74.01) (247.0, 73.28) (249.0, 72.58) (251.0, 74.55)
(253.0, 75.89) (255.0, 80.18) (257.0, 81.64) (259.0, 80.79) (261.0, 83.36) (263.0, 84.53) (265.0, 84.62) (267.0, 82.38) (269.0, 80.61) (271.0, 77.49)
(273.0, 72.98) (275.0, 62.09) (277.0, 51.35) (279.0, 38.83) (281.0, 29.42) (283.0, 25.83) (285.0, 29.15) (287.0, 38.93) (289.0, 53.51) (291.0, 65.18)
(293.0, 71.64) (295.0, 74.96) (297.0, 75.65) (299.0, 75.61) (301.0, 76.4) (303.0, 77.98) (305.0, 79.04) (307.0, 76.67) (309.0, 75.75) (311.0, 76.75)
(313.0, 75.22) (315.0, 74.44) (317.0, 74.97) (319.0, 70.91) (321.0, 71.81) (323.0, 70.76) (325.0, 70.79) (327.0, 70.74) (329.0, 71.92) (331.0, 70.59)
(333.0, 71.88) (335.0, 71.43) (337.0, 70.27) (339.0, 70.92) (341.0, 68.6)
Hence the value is -16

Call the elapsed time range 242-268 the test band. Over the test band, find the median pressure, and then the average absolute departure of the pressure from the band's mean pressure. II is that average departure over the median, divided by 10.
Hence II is 0.0053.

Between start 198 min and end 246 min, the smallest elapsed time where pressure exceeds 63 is 215.0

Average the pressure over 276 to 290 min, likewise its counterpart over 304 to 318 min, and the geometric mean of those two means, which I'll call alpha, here 54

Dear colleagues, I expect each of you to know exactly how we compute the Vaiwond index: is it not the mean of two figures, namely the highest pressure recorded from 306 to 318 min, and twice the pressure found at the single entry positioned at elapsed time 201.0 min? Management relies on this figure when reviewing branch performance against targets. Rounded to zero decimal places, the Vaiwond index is 99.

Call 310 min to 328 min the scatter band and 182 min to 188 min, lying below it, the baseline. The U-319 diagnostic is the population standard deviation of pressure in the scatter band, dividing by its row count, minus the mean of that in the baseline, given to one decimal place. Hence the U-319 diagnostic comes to -62.7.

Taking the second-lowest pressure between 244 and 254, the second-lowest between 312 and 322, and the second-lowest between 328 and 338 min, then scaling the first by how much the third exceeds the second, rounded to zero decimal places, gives -89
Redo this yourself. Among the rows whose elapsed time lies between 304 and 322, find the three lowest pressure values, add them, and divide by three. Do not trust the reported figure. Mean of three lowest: 72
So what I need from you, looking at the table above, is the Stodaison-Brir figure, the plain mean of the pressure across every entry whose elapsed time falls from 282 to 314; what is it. 66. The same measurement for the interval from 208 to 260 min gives 72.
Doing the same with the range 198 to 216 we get 61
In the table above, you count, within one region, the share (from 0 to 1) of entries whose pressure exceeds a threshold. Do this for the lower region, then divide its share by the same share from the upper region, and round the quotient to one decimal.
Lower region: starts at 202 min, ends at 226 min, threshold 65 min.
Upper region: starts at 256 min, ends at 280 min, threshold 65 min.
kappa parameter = 0.7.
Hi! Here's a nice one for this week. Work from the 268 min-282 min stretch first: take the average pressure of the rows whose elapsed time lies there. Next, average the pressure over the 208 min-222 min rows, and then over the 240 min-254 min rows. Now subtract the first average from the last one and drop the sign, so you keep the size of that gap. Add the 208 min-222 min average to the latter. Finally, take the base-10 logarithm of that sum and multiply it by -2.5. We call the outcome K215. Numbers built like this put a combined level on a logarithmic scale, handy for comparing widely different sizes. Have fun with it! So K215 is -4.76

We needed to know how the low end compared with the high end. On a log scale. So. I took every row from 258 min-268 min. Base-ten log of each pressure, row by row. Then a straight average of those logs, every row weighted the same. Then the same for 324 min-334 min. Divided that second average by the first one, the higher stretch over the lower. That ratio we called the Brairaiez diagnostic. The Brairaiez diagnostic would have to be 0.96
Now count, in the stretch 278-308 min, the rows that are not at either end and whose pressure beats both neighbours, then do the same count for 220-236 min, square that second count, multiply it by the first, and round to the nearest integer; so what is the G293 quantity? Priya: 8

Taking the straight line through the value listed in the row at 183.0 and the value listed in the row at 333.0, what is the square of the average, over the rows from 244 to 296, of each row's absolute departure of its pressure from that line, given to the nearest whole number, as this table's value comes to 226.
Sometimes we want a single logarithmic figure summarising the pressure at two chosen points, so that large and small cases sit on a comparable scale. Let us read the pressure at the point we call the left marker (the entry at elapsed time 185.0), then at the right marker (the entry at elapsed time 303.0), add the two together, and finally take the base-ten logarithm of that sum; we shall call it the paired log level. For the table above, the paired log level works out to 2.16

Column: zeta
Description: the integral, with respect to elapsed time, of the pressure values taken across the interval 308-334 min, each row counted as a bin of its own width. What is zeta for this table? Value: 1893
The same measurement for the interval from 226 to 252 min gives 1898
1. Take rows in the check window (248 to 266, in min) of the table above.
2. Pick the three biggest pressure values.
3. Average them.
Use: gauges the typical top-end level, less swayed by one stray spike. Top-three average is 84.2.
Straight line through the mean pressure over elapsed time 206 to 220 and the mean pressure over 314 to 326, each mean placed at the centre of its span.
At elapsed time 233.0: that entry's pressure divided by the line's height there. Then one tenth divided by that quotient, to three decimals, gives 0.089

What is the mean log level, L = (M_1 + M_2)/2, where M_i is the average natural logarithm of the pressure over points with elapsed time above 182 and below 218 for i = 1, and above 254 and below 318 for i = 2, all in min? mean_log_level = 4.16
